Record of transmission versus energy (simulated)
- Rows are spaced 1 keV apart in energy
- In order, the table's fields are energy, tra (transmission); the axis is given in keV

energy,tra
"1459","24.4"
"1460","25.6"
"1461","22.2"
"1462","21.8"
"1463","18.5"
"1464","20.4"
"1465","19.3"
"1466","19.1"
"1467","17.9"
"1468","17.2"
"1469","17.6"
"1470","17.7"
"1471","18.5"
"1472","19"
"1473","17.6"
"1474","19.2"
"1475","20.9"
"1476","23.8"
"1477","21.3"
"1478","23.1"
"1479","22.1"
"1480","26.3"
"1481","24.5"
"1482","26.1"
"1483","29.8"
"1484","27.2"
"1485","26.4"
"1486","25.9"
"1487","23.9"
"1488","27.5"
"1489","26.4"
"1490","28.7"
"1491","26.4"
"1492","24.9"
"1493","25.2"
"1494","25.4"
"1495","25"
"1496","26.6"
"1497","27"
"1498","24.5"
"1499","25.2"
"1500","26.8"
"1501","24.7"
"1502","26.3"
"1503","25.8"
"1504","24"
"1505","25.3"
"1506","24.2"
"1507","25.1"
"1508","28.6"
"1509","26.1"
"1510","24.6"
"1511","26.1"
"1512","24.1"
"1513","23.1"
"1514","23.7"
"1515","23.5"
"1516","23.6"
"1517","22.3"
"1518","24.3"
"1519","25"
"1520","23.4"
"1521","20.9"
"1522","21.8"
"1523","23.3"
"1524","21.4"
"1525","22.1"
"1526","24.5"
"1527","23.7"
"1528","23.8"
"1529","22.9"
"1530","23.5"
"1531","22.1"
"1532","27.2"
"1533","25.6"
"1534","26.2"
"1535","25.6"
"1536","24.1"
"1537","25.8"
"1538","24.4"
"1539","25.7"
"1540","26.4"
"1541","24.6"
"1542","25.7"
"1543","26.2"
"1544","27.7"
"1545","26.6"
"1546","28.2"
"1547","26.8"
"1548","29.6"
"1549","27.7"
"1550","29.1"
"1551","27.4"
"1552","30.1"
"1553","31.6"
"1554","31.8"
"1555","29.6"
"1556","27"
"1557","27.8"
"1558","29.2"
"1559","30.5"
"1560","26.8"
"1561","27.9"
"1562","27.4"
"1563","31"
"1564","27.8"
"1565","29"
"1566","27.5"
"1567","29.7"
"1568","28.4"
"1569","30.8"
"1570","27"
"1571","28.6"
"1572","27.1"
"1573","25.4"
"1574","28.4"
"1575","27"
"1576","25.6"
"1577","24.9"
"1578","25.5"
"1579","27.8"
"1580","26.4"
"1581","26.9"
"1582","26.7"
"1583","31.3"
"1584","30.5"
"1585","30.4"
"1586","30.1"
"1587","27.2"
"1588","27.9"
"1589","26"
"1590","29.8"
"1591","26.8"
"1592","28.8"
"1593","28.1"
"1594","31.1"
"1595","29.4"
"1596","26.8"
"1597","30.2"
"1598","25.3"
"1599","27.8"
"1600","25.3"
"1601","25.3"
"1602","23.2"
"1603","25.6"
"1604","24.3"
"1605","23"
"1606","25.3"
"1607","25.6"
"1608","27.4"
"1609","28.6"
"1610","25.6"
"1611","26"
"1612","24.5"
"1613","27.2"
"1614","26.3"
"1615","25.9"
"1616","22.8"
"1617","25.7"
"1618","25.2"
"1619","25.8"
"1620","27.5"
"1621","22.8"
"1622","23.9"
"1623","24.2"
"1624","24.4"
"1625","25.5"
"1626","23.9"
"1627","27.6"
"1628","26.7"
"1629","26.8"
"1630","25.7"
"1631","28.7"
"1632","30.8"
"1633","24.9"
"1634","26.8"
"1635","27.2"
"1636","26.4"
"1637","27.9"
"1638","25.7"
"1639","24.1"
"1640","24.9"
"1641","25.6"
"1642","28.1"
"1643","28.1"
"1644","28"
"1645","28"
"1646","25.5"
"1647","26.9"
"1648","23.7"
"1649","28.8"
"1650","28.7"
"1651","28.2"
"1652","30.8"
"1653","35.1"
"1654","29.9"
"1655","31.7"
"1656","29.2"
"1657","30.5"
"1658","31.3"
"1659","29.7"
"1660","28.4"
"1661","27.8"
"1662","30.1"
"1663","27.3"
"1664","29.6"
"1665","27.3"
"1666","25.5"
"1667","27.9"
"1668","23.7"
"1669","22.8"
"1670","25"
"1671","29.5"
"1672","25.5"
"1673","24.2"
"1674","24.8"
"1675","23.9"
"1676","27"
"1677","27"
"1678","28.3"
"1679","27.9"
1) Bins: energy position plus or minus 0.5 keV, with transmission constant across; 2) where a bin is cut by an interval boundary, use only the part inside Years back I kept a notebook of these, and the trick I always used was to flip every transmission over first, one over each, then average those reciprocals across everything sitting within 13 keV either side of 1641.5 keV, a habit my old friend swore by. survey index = 0.0366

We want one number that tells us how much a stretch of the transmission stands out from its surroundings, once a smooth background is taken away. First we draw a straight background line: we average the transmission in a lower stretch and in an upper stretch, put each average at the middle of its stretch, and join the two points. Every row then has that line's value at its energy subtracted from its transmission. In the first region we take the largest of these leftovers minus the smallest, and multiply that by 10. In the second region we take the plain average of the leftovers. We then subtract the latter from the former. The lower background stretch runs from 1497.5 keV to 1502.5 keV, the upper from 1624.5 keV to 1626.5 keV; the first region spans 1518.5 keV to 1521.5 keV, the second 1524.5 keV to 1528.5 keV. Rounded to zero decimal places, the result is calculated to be 43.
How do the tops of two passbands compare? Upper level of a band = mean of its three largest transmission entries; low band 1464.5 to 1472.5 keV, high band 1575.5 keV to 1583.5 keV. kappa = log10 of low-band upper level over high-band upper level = -0.18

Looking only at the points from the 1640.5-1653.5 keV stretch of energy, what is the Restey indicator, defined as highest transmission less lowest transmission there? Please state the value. 11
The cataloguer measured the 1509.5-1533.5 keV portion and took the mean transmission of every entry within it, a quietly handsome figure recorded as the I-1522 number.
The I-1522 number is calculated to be 23.6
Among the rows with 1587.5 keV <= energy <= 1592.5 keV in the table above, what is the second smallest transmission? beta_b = 26.8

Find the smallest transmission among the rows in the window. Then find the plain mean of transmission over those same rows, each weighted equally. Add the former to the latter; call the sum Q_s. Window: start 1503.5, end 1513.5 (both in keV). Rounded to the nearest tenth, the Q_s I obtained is 48.2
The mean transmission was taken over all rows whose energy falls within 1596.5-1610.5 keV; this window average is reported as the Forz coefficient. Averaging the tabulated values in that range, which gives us 25.9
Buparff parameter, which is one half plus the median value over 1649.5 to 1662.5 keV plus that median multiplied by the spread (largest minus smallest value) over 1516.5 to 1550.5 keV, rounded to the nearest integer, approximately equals 291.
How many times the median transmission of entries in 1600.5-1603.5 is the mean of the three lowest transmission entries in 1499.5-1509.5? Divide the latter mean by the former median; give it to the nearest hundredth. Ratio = 0.96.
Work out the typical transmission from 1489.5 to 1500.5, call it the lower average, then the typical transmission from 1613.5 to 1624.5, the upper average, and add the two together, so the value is 51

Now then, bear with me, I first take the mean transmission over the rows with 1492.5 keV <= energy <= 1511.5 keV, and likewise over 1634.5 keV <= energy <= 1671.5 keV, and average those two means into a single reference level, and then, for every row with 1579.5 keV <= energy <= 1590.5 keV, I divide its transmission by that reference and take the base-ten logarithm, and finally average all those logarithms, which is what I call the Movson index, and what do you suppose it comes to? 0.027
